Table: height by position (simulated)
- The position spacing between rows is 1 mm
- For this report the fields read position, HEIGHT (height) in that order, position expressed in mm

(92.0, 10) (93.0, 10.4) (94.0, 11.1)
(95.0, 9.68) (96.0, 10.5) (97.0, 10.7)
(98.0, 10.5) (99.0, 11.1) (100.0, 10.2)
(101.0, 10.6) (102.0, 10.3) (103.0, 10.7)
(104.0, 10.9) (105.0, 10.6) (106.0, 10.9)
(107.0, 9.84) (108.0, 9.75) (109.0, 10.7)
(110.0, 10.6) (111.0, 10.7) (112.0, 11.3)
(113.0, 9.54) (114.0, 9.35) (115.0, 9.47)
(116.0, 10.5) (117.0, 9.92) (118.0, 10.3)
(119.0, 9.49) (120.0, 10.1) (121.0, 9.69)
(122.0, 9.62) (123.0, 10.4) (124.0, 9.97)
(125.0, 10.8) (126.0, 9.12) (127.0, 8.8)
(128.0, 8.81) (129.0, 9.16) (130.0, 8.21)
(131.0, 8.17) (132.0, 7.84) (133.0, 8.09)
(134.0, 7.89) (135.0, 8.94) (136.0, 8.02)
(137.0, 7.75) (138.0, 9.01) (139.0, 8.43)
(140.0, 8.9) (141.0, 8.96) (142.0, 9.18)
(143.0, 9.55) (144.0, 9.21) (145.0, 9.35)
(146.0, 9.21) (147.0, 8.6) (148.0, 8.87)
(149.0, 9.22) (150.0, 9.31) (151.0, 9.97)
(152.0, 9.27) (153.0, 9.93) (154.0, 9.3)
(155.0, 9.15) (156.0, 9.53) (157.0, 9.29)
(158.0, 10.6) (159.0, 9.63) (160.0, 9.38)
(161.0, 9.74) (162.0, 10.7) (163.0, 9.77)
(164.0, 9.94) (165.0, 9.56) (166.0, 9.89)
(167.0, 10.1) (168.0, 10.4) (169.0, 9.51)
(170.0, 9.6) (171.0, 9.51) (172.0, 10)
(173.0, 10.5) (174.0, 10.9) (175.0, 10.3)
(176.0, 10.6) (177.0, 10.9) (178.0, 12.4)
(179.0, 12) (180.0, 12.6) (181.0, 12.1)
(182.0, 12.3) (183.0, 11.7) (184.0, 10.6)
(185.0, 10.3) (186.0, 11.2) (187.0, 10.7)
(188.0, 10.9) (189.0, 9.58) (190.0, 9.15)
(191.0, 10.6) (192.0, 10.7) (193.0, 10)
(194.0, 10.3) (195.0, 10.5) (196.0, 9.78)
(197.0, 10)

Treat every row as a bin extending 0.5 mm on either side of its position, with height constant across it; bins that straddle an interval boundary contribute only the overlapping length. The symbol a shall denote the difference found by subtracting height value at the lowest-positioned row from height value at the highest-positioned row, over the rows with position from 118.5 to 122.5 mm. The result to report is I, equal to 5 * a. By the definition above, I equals 1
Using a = 0.1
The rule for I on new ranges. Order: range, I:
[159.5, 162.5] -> 7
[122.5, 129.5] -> -6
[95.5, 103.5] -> 1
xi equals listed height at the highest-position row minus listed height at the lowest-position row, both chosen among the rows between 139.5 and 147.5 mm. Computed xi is -0.3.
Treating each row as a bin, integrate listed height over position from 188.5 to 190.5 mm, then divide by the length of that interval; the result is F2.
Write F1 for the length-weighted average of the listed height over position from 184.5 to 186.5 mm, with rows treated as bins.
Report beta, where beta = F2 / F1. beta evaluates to 0.87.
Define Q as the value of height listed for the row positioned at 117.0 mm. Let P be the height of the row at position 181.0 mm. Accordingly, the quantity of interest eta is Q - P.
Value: -2.2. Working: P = 12.1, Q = 9.92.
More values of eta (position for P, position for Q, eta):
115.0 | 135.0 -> -0.5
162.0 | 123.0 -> -0.3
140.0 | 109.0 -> 1.8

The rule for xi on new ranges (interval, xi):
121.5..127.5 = -0.8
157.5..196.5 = -0.8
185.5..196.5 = -1.4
